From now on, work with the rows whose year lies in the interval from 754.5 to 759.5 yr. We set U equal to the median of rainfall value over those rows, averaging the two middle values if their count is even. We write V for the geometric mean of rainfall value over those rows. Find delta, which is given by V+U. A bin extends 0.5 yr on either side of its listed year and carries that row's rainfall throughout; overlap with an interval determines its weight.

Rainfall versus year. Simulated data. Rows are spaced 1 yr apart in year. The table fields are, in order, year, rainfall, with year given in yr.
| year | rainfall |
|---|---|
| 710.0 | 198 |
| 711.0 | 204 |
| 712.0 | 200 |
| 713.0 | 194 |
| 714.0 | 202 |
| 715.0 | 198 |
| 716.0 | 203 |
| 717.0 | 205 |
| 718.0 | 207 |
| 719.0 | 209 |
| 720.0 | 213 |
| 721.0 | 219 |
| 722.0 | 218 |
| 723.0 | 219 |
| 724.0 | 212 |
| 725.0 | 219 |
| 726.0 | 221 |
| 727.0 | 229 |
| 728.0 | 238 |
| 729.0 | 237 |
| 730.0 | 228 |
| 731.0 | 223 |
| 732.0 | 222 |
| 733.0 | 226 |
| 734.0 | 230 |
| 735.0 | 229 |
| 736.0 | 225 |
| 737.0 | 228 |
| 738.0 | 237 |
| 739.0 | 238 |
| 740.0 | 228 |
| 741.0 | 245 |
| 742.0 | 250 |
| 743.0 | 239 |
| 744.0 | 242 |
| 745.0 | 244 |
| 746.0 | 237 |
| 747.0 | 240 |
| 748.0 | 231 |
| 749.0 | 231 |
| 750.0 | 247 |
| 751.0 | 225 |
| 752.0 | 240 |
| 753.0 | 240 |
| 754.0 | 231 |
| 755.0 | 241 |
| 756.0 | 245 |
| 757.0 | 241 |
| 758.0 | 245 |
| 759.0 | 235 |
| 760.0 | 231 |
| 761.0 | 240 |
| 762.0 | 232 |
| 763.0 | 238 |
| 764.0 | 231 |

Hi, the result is 482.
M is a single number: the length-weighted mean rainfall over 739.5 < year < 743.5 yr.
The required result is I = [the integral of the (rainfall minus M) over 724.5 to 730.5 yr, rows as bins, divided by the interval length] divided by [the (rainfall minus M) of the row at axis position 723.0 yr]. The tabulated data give 0.6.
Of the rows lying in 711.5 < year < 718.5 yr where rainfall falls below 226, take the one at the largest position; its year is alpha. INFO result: 718.0 yr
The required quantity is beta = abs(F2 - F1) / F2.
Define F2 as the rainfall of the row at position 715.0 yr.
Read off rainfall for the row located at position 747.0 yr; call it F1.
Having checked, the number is 0.21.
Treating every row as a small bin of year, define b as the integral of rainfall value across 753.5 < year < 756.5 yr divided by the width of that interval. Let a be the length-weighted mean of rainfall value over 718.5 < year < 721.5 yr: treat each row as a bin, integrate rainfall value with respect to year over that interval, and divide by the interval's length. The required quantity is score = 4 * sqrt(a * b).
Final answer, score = 904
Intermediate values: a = 214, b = 239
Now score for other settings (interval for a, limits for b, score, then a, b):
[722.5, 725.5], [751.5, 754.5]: 906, 217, 237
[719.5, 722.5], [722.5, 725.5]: 867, 217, 217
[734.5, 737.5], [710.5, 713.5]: 851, 227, 199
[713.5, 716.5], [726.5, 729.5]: 869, 201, 235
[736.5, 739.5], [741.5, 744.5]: 956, 234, 244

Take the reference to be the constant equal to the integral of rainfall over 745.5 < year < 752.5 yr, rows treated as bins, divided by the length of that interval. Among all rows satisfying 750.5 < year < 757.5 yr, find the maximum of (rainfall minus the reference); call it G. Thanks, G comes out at 9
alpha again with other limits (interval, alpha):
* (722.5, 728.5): 726.0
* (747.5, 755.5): 751.0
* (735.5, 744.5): 736.0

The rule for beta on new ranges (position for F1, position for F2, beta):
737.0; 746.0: 0.04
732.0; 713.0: 0.14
